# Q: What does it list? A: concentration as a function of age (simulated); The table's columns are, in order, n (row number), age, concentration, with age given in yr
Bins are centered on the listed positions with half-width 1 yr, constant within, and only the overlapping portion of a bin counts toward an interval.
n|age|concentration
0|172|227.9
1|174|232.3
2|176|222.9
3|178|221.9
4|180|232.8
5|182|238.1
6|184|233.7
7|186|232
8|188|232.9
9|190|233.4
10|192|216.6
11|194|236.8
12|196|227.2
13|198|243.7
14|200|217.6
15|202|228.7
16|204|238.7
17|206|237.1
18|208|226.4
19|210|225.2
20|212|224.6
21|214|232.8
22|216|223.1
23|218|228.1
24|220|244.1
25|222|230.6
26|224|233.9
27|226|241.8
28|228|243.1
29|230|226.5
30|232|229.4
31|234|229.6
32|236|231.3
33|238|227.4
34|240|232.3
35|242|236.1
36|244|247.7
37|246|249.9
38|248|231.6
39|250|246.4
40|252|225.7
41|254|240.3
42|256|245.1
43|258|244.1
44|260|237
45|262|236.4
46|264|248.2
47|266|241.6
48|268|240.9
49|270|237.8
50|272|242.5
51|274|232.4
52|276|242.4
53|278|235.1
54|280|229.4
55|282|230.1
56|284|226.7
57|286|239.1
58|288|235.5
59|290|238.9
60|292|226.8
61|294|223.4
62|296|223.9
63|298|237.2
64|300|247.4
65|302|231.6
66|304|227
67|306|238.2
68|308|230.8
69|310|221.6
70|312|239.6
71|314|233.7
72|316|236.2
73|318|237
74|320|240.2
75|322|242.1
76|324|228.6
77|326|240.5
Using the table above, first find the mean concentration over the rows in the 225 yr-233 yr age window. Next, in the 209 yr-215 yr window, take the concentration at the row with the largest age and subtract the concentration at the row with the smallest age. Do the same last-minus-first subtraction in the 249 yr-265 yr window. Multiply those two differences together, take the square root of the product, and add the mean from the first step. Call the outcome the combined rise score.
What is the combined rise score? 239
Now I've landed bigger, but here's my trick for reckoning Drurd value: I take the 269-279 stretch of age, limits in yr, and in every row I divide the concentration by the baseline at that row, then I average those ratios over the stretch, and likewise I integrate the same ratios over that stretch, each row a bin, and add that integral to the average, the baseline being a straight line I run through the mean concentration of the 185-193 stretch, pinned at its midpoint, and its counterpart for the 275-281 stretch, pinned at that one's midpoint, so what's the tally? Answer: 11.1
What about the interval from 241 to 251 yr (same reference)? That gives 11.4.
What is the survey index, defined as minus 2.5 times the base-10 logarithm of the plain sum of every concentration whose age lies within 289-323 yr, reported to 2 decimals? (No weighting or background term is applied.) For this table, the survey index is -9.00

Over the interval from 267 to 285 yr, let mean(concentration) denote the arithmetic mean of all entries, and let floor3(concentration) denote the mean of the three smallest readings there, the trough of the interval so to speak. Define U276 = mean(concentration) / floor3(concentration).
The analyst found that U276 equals 1.03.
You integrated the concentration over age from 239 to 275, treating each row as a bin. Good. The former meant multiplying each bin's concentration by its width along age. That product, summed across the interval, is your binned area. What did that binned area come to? 8632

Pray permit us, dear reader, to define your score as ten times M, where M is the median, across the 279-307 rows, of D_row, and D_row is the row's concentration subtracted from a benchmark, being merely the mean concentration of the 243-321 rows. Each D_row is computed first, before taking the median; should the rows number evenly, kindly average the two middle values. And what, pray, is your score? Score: 55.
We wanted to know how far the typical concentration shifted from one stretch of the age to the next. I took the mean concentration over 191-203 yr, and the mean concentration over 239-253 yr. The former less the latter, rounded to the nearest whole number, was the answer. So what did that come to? -10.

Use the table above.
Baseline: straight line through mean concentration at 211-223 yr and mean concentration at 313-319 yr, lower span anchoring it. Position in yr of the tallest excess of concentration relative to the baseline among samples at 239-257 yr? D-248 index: 246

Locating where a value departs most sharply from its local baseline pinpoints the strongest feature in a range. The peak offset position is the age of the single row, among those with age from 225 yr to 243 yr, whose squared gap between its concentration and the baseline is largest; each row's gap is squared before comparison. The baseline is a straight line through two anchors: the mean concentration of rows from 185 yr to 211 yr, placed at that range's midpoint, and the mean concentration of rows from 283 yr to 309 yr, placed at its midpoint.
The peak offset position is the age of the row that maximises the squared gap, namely 228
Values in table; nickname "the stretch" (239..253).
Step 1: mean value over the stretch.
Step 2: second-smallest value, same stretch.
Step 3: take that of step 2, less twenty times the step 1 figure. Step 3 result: -4539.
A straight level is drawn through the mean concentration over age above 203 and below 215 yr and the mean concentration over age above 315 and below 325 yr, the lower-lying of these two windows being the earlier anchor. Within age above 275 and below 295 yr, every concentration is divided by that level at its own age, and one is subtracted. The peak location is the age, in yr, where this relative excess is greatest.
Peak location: 276 yr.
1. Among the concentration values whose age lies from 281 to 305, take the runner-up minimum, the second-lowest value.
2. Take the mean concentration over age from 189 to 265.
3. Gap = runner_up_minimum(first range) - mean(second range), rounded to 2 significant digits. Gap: -10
